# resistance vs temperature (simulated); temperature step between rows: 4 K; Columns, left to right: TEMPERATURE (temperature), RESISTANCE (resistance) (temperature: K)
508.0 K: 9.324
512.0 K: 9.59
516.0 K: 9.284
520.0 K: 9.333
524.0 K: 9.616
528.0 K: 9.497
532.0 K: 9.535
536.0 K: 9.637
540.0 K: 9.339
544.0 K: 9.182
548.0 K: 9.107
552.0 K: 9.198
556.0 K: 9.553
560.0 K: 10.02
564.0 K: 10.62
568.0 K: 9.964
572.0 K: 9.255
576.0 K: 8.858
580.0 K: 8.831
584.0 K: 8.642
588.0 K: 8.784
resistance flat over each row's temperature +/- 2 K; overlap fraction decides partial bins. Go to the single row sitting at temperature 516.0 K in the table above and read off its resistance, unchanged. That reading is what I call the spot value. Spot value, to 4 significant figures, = 9.284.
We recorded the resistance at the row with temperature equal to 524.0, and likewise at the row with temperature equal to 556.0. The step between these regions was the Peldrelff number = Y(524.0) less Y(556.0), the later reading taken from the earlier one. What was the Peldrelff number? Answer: 0.06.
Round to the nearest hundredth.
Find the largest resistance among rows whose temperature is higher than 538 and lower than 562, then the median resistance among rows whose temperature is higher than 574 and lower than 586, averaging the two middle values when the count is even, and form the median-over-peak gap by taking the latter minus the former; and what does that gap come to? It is -1.19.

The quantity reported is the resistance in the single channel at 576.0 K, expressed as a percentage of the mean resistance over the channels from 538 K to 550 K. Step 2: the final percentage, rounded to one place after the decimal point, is 96.2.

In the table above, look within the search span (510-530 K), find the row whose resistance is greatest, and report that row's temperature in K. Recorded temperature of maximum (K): 524.0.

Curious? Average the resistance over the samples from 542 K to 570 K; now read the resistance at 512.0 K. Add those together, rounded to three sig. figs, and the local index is 19.3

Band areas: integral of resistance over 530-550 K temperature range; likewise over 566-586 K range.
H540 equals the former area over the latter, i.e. 1.03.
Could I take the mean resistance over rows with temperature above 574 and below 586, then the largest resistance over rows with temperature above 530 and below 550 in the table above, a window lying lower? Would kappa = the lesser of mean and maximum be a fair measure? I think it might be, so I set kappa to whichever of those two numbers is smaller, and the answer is 8.78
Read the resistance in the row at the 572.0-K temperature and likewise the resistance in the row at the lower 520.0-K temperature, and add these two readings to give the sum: 18.59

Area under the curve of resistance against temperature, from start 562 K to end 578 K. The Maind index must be 155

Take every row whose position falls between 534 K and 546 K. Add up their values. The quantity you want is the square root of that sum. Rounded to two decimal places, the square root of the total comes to 5.31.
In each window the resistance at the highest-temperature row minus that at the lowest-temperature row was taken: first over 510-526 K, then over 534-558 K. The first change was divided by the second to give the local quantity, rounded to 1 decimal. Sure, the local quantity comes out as -0.3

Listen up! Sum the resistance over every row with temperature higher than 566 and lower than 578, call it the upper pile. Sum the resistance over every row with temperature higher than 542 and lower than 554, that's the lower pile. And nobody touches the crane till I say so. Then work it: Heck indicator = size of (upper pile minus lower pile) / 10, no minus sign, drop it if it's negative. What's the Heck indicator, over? 0.059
